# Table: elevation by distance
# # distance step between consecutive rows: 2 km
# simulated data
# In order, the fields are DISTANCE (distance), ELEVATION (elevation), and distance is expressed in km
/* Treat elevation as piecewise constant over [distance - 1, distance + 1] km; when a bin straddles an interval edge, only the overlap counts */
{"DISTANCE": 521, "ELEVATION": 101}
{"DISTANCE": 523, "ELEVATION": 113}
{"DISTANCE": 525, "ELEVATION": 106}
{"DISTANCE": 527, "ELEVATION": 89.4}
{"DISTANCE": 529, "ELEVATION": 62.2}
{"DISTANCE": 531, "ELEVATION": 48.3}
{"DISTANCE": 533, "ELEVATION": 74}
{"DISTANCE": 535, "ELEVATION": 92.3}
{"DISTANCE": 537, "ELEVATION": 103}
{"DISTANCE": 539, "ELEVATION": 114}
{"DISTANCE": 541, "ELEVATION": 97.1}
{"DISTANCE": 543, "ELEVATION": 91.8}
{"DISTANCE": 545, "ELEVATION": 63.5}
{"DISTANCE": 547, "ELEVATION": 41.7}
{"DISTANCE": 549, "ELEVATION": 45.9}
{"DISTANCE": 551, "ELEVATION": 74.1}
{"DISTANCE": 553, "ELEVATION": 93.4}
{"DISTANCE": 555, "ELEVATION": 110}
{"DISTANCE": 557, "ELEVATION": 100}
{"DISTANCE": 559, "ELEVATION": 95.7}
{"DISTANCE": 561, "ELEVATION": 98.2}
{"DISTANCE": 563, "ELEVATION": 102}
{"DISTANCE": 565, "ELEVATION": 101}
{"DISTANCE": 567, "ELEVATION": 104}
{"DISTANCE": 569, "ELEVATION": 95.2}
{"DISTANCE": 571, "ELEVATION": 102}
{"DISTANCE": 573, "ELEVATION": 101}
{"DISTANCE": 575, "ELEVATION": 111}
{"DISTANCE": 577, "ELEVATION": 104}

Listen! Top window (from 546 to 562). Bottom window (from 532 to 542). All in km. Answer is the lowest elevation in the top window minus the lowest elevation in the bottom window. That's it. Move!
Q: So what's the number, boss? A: -32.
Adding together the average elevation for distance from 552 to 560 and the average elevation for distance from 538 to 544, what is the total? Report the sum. 201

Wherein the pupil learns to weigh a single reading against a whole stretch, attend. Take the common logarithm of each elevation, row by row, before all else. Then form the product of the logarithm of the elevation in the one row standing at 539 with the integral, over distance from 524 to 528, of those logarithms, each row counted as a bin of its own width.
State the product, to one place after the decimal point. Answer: 16.4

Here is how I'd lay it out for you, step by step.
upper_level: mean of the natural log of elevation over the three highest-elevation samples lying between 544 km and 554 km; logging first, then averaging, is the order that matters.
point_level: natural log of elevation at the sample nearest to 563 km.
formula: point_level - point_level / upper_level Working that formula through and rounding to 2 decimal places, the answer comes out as 3.56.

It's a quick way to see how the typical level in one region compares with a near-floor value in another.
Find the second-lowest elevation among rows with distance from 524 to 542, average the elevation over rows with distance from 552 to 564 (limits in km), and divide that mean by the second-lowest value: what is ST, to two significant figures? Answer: 1.6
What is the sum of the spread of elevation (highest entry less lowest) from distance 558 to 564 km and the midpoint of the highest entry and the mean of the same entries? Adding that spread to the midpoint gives 107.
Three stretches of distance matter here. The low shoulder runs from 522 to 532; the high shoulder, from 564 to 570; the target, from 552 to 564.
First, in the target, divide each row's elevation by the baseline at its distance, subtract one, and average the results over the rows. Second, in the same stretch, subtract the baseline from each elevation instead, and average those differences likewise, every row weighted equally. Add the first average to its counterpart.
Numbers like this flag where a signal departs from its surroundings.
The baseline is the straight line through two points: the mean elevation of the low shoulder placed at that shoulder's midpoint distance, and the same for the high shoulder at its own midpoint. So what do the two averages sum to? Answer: 4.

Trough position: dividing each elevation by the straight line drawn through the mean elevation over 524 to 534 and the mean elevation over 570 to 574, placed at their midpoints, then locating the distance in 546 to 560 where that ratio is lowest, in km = 547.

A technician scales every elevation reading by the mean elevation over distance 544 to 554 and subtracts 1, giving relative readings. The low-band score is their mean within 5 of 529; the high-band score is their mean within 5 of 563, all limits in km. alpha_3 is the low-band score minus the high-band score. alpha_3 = -0.38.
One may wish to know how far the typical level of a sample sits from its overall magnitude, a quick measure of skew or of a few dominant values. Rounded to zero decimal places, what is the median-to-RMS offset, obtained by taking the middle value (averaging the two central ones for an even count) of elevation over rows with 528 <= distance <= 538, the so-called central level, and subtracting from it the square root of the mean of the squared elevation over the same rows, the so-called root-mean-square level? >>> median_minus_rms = -4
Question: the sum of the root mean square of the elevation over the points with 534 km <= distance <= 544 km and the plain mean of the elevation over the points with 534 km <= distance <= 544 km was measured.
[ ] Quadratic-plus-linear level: 200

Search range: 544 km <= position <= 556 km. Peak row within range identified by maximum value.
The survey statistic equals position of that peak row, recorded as 555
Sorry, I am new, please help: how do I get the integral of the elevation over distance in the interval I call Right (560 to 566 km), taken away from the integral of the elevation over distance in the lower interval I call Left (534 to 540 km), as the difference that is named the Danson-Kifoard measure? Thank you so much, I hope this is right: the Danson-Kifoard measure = 16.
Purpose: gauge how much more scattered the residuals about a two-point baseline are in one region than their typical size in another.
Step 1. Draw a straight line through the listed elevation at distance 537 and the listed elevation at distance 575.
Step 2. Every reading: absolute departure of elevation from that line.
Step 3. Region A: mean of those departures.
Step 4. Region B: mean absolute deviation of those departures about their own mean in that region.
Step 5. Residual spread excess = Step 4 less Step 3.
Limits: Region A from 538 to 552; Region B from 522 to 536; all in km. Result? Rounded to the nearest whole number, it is -17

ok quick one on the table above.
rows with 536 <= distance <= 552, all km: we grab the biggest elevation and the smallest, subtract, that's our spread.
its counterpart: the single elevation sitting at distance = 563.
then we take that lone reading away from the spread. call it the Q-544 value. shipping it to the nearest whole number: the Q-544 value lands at -30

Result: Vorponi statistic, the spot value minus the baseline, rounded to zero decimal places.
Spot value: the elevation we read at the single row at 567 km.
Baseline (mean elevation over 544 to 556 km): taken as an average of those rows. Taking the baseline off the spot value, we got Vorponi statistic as 33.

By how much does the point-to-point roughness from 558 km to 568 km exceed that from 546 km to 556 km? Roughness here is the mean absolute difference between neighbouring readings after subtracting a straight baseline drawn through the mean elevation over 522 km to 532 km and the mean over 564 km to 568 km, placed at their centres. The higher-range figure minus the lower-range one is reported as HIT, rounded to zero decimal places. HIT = -14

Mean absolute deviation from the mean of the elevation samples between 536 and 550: 25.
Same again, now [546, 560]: 22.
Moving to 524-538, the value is 18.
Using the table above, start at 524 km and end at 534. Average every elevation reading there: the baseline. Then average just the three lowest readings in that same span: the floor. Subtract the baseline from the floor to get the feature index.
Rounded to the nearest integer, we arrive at -14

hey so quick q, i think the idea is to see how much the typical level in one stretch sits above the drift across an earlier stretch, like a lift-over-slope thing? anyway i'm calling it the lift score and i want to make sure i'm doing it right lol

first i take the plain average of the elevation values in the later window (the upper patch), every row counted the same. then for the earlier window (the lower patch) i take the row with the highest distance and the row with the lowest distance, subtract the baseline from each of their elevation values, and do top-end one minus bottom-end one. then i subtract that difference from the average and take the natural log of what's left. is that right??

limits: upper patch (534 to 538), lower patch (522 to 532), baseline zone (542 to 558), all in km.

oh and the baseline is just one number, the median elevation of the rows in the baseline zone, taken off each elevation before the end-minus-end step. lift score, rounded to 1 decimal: 5.1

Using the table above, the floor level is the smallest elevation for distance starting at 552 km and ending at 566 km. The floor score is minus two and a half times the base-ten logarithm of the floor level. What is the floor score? -4.93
